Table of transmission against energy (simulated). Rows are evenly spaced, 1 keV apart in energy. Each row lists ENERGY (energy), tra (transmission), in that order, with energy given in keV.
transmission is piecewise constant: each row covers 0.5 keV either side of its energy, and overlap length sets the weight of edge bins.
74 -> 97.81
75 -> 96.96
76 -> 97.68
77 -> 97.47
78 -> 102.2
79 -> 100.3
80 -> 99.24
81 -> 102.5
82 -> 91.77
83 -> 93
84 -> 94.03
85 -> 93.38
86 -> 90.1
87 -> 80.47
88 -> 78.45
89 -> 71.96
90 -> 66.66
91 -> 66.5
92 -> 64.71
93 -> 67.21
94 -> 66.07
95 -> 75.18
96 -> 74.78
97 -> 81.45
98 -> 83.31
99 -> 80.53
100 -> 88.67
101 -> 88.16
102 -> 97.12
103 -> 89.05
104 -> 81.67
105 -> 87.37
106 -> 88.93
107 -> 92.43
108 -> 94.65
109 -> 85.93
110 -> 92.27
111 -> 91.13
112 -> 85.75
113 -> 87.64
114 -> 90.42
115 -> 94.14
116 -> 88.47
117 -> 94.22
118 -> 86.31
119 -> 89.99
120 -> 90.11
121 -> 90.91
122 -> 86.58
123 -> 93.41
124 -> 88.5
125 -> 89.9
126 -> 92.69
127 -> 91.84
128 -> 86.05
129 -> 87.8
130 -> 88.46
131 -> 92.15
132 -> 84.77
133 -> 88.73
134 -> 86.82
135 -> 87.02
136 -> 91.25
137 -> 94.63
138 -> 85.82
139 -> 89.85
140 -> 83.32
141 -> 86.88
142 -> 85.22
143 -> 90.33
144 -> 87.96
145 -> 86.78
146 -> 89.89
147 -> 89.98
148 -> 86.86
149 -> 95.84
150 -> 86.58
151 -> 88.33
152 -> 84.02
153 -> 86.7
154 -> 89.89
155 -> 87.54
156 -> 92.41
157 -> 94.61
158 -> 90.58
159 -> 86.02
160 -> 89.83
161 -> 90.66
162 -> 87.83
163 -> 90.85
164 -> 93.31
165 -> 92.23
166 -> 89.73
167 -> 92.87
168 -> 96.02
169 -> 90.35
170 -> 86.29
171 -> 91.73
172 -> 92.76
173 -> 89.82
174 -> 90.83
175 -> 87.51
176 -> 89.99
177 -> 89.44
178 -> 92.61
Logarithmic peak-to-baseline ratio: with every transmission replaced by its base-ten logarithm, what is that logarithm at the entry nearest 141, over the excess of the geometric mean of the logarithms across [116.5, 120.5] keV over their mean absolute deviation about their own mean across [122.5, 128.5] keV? 1.00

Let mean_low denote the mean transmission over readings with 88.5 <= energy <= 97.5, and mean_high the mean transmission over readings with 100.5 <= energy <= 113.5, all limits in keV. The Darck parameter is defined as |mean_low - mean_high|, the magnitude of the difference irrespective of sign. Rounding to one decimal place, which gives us 18.9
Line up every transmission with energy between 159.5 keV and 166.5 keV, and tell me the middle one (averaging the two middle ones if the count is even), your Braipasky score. 90.7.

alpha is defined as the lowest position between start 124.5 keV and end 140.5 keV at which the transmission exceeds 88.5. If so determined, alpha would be 125 keV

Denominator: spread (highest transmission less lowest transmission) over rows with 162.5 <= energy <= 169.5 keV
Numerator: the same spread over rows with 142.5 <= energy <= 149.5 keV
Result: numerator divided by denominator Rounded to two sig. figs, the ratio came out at 1.4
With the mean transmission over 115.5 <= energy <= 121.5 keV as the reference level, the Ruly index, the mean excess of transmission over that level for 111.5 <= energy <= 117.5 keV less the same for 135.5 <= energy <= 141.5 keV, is 1.5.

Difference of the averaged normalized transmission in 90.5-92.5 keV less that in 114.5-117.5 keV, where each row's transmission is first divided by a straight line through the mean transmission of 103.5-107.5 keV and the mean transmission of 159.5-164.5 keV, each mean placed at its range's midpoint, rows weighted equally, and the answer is -0.29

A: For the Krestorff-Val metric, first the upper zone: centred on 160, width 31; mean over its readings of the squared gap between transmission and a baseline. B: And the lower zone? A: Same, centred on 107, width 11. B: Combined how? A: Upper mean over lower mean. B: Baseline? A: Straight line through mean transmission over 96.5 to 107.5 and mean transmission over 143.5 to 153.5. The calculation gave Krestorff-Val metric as 0.4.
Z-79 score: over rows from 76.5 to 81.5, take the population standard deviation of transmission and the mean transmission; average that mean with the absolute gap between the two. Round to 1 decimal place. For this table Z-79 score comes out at 99.4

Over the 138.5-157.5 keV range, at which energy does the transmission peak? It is 149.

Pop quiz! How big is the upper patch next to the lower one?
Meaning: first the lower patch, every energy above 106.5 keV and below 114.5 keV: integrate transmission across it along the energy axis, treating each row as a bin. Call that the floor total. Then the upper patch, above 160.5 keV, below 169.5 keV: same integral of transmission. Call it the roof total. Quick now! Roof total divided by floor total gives 1.1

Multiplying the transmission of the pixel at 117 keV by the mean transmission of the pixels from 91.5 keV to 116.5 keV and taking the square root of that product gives 89.3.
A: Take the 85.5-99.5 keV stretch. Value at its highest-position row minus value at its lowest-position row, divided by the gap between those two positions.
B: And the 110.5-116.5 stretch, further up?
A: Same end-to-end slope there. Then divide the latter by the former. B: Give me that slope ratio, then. 0.72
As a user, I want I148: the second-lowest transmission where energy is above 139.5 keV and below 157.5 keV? 84.02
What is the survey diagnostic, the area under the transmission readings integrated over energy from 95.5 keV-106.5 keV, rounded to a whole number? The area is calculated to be 941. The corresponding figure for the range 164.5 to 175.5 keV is 1000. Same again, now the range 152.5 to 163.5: 987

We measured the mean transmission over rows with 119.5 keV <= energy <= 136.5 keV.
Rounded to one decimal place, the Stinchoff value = 89.2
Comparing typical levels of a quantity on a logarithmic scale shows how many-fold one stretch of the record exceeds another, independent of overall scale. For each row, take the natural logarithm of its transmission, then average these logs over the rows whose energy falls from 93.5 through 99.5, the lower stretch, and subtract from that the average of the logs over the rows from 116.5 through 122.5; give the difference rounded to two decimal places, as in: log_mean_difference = -0.16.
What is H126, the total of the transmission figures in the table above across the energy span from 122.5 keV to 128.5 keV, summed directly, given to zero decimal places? 542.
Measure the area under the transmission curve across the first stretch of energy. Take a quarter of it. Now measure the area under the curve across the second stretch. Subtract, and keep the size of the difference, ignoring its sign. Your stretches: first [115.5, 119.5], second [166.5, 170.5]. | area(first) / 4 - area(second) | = 276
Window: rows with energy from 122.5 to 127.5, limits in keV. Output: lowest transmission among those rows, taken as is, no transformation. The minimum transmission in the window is 88.5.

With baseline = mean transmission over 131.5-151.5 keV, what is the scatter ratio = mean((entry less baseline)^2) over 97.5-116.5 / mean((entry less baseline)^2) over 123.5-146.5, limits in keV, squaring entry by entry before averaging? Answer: 2.4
